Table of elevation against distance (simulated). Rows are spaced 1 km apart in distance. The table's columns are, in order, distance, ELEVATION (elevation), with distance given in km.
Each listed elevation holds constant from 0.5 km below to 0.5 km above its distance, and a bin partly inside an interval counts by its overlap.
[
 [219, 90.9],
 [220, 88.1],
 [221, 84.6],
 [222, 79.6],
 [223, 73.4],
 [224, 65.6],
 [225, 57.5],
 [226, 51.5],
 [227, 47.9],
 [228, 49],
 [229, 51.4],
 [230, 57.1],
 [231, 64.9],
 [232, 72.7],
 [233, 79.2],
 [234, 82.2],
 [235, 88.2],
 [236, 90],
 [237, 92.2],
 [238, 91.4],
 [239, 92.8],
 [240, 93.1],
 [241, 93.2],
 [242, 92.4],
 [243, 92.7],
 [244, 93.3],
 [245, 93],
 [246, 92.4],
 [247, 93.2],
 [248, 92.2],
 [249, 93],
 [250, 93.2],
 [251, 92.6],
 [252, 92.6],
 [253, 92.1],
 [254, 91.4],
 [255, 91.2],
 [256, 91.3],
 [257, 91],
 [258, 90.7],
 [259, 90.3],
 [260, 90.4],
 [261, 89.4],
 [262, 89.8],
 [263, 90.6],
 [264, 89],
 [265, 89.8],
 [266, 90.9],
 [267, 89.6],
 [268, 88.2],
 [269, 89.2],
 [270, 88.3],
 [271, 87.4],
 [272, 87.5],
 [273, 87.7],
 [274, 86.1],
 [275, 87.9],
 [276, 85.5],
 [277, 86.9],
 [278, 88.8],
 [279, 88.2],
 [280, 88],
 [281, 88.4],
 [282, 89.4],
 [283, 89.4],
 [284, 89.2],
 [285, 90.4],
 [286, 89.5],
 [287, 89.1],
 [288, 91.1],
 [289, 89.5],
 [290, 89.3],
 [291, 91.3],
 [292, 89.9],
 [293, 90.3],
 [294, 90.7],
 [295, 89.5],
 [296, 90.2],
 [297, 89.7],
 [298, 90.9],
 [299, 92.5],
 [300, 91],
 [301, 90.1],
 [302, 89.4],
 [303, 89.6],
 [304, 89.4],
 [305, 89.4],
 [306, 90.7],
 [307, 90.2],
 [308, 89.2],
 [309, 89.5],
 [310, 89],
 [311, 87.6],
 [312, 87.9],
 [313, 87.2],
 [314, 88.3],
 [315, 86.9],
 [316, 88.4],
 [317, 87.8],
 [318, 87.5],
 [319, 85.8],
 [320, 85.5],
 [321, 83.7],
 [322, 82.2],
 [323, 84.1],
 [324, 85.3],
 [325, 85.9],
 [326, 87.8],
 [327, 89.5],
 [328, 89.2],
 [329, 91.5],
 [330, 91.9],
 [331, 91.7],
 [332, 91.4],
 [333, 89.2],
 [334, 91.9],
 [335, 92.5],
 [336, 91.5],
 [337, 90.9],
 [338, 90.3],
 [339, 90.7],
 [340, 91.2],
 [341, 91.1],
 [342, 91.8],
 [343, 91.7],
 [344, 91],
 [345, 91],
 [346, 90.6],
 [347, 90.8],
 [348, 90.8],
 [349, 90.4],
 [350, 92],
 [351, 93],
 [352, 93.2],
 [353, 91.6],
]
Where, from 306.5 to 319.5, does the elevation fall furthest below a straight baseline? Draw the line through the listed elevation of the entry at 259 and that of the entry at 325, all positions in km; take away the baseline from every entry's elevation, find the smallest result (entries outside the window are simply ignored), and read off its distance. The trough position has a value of 319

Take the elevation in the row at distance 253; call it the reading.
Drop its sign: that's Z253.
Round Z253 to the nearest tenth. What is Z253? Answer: 92.1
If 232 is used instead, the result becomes 72.7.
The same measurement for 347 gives 90.8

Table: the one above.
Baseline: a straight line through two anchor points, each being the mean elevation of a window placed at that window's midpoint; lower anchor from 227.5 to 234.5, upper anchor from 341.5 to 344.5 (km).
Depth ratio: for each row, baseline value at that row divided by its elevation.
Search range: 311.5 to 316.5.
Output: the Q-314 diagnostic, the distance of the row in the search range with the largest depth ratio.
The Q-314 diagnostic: 315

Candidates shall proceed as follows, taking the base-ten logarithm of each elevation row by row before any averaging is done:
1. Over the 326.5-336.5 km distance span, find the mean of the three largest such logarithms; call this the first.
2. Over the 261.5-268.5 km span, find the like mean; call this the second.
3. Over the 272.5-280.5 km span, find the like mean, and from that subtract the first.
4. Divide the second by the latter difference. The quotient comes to -108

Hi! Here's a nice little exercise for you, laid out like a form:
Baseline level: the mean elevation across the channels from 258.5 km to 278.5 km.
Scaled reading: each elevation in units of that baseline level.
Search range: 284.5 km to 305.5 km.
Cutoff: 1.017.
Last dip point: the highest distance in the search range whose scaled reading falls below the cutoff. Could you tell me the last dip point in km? 305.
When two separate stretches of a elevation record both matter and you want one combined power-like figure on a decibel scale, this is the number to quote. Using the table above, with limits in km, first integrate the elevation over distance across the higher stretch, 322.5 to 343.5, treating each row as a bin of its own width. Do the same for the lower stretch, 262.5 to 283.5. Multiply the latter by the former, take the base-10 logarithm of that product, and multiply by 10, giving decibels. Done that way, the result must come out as 65.5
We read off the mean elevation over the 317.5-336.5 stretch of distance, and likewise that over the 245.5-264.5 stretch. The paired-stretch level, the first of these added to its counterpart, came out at 180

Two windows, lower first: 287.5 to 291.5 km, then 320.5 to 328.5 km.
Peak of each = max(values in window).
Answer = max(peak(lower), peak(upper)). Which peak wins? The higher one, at 91.3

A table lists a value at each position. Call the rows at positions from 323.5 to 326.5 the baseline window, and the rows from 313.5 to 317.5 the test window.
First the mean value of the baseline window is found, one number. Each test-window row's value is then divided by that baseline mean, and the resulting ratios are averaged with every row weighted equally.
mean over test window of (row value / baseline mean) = 1.02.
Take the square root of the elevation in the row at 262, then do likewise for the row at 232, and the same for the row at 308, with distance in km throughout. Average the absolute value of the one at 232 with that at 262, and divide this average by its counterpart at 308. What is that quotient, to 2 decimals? 0.95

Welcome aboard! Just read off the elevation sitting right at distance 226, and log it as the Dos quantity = 51.5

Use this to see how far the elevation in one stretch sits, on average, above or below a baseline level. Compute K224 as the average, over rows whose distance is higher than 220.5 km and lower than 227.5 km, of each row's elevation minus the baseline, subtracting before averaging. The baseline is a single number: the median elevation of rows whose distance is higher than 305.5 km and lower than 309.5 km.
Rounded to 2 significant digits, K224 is -24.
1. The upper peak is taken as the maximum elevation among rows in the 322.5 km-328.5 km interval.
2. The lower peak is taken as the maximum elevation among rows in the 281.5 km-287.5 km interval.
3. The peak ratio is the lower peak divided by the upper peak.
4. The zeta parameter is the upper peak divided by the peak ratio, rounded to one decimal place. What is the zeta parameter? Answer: 88.6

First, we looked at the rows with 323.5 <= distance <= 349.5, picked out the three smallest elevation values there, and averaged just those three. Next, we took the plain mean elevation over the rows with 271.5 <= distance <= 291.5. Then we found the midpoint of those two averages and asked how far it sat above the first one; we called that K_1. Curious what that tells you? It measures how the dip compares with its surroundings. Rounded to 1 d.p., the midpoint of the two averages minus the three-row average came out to 1.2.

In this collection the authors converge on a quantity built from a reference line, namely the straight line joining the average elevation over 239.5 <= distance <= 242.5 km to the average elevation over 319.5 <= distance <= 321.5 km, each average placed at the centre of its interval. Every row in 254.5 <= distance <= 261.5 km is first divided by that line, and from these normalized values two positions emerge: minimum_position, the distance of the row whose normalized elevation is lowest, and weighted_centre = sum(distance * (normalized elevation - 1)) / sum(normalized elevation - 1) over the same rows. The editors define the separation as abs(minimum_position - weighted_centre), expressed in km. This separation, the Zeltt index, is 1.6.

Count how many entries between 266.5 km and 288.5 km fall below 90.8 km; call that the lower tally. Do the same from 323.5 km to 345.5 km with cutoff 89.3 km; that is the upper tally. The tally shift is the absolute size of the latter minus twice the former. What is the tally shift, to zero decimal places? 37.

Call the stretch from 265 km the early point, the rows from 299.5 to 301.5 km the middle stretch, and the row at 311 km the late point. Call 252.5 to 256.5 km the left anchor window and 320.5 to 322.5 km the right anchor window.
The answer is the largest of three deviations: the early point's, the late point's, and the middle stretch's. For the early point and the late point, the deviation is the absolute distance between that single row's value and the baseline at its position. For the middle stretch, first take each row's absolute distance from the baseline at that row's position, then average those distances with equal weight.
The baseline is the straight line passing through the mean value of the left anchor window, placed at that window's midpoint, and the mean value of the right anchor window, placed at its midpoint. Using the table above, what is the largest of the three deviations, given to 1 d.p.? 4.9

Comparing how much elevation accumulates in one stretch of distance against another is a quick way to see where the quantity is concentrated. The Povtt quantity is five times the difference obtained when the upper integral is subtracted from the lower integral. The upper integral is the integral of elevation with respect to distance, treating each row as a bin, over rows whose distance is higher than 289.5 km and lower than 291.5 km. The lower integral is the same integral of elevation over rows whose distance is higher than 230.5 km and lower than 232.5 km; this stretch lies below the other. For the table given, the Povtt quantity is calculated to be -215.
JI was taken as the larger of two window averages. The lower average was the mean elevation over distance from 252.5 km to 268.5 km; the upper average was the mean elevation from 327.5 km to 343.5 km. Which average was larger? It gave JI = 91.2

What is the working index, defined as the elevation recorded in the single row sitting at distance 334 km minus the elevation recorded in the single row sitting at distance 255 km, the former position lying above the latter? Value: 0.70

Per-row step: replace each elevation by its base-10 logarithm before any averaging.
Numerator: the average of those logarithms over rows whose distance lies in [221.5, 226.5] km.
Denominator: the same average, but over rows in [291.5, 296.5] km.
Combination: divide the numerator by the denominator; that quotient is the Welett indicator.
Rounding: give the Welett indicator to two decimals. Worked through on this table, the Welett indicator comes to 0.93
